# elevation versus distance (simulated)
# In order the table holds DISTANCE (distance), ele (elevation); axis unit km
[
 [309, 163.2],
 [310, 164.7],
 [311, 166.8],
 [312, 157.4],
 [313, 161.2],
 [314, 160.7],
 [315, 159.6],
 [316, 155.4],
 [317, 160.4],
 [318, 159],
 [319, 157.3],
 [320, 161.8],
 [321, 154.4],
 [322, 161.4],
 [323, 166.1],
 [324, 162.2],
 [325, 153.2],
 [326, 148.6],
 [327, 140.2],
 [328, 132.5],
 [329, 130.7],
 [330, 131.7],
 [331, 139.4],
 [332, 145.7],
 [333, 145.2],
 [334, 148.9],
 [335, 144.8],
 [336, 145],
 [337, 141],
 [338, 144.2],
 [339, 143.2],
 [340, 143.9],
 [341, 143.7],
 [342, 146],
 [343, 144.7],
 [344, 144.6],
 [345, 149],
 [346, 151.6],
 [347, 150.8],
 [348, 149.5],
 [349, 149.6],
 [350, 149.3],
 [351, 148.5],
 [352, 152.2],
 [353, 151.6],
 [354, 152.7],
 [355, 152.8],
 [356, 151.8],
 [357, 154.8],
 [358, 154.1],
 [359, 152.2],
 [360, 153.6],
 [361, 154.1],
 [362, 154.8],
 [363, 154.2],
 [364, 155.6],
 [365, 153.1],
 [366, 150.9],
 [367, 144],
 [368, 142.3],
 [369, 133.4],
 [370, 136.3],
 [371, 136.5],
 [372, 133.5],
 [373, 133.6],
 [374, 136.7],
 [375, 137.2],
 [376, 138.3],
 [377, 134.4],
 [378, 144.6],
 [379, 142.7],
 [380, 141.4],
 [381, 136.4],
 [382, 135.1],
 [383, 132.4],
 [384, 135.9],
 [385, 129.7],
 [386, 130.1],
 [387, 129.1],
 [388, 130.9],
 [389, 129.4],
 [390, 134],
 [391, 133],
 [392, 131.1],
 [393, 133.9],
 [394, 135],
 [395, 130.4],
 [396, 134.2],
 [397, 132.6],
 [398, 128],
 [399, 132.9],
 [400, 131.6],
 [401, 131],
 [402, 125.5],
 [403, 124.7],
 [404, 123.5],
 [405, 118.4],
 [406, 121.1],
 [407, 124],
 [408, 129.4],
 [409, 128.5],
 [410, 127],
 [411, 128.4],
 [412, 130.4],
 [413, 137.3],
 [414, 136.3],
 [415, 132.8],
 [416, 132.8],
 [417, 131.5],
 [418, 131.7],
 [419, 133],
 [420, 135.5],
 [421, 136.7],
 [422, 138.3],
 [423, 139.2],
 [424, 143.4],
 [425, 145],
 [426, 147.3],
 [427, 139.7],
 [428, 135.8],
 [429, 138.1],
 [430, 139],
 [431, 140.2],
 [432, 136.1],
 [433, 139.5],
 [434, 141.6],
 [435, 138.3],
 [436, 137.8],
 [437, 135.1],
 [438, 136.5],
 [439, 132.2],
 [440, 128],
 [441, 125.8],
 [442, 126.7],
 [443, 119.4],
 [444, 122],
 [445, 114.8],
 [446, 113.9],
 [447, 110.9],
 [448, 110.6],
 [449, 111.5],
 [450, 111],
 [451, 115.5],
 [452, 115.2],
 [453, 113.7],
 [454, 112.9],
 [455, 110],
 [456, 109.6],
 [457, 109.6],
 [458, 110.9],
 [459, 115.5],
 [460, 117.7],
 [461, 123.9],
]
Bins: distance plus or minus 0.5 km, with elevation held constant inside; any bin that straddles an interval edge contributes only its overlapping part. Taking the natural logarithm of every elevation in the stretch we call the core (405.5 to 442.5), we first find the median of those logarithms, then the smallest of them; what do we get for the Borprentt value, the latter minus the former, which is -0.11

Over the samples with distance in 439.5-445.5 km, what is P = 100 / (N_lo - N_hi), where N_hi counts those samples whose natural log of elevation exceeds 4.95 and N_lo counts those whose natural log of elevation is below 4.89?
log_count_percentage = 17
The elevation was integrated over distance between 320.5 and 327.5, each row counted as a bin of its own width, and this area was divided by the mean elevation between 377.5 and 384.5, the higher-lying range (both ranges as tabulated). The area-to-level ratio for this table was 7.8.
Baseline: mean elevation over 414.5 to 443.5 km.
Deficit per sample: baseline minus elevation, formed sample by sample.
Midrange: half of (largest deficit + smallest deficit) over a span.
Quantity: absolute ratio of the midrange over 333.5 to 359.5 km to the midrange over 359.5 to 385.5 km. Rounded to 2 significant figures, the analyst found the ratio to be 1.8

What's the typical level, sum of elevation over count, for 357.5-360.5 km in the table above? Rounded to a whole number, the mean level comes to 153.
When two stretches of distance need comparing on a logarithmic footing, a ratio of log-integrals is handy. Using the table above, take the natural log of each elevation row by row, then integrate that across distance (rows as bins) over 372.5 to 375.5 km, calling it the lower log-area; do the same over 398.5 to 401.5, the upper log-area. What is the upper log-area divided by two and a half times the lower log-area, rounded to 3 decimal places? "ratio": 0.398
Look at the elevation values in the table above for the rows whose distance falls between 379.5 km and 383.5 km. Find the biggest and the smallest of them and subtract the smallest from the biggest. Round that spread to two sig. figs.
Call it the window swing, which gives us 9.0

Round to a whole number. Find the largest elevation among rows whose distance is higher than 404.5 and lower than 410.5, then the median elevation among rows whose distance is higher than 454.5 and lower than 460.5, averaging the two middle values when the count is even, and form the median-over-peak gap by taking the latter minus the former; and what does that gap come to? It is -19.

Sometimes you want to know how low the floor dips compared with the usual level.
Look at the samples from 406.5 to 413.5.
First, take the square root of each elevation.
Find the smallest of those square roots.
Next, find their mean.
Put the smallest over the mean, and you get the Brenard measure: 0.979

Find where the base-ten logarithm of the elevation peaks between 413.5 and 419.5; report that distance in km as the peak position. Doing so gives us 414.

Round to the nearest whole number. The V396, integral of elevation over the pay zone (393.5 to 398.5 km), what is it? 660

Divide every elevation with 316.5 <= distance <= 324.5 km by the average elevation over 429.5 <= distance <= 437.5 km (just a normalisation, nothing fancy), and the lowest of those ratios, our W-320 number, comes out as 1.12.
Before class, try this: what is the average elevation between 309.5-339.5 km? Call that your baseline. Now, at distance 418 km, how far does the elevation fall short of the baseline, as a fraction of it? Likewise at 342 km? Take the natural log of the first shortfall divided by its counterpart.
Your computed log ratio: 1.3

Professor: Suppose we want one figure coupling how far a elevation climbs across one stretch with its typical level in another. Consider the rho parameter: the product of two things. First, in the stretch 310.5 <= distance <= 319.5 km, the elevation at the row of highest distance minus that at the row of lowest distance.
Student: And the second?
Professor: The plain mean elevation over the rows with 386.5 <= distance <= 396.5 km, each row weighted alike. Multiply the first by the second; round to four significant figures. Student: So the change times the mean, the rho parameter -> -1255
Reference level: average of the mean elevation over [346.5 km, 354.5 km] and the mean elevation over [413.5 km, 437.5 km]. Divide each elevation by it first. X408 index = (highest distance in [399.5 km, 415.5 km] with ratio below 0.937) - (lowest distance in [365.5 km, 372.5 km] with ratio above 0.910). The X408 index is 49 km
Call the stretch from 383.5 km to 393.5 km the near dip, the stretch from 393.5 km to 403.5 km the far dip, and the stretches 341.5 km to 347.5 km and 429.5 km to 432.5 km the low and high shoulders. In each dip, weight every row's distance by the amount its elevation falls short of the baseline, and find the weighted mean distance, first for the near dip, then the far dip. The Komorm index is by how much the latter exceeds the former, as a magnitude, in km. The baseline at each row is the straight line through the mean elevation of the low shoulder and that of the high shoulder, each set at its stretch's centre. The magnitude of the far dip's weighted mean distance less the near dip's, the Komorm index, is 10.7 km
